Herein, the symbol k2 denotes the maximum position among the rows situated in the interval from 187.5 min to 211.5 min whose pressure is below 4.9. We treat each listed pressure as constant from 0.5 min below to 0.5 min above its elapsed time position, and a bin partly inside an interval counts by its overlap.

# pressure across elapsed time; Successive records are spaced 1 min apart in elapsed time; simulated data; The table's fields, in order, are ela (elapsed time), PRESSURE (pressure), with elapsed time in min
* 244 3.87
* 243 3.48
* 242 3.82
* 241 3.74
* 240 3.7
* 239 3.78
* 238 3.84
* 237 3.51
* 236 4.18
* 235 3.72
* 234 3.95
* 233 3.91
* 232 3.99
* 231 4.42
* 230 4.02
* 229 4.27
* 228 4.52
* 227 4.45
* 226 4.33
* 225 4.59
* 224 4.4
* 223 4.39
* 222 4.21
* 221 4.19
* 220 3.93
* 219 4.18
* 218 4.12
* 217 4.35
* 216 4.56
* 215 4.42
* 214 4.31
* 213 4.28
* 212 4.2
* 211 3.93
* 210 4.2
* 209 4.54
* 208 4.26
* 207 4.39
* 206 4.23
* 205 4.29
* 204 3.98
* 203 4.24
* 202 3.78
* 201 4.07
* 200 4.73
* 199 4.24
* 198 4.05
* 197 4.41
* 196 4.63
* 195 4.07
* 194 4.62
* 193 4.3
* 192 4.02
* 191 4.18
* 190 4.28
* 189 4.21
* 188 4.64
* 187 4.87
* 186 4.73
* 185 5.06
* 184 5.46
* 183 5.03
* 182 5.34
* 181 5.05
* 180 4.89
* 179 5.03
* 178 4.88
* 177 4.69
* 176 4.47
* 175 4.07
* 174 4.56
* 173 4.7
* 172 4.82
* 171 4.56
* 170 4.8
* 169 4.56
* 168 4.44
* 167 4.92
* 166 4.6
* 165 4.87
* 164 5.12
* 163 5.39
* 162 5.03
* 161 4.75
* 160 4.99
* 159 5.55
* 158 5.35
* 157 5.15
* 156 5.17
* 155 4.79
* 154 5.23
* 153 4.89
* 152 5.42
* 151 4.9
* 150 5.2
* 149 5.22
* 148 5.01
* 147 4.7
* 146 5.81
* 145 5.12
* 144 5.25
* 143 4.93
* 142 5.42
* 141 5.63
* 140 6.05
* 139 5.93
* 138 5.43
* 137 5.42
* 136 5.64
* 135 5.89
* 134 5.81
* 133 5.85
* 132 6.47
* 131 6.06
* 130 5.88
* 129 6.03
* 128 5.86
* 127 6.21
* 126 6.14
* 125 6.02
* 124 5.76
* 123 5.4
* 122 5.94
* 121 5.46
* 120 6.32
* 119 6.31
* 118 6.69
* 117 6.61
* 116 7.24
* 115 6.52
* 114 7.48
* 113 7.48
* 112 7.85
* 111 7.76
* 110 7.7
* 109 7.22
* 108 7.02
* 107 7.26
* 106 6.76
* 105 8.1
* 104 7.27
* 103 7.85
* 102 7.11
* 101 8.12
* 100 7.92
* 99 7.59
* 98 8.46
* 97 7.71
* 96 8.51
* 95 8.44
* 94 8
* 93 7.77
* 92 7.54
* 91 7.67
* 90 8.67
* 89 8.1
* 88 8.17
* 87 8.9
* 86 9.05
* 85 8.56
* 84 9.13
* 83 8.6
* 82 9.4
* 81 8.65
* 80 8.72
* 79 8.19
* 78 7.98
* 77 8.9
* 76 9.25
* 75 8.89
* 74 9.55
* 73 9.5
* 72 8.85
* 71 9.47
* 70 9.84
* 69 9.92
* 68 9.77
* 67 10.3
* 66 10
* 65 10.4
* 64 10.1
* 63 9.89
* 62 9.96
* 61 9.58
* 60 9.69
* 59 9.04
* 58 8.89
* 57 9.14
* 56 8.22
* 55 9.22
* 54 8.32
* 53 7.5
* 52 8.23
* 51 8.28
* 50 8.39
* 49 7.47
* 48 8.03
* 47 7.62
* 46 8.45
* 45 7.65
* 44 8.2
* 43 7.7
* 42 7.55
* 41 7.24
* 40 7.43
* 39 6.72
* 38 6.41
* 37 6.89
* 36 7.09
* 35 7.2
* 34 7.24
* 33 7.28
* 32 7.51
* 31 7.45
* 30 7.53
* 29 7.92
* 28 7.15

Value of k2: 211 min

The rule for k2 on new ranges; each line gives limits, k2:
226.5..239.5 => 239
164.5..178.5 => 178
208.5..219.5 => 219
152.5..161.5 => 161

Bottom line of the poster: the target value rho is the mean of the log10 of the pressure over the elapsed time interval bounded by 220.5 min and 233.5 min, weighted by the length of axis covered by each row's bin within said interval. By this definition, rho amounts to 0.63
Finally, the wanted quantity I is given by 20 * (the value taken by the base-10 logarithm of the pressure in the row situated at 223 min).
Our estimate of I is 13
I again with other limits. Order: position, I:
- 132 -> 16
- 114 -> 17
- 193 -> 13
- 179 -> 14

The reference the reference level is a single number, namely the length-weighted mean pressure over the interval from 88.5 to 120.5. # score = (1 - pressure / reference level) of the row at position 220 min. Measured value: 0.48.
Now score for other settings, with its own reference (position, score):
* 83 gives -0.14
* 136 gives 0.25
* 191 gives 0.45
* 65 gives -0.38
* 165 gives 0.35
